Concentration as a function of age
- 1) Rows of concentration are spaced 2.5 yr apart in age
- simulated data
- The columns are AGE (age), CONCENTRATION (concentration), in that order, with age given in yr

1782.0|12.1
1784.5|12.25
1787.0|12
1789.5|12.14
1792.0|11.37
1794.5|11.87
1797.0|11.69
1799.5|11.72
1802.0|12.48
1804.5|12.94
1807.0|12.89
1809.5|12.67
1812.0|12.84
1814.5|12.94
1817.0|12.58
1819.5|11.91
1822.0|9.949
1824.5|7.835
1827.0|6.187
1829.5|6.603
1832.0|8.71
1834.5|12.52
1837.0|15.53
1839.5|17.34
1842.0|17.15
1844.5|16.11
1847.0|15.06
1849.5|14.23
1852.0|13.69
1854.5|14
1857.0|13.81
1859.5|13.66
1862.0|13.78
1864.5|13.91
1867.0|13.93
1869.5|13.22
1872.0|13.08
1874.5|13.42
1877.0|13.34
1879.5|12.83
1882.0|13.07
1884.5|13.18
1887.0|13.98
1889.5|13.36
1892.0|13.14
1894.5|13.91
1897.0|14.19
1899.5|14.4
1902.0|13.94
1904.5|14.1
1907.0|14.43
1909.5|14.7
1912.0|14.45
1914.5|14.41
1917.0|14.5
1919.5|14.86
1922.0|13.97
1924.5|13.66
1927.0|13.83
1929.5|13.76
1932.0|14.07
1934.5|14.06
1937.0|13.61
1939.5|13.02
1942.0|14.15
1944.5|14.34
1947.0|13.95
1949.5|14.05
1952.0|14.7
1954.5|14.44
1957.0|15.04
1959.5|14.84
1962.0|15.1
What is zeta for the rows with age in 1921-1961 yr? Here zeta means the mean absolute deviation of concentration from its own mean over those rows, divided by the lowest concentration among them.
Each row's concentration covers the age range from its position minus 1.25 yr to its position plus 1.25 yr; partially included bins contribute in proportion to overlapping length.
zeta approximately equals 0.03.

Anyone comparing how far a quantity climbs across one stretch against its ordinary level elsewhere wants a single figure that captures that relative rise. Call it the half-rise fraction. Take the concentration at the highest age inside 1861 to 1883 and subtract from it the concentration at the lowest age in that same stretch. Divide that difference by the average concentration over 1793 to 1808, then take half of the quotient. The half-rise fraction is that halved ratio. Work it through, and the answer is -0.029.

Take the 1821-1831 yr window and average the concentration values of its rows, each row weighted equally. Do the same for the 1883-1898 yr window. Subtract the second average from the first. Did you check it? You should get -6.0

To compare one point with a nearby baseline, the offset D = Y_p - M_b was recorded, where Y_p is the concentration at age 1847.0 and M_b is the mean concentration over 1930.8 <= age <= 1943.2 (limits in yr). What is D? 1.3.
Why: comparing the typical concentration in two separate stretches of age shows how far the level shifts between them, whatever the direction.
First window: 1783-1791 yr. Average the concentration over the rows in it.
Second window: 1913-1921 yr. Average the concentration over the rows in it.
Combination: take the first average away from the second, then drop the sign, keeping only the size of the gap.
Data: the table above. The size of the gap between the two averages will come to 2.5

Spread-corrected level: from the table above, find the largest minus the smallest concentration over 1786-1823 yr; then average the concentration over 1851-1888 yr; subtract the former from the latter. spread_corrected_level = 11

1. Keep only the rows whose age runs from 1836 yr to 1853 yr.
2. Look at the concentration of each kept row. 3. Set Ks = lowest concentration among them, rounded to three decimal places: 13.690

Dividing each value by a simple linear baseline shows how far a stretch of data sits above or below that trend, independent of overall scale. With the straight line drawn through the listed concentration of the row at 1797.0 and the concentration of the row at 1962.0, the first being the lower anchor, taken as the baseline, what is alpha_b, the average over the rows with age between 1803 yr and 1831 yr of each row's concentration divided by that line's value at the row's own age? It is 0.90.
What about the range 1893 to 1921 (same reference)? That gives 1.03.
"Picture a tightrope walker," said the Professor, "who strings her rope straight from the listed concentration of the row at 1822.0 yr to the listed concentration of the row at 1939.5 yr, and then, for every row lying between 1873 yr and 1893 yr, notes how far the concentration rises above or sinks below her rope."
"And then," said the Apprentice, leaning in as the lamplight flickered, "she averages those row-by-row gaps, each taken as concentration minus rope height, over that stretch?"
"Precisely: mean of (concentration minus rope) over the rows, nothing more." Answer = 1.7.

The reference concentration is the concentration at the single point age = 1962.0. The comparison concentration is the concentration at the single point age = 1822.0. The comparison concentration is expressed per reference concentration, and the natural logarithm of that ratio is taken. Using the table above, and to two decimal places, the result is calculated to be -0.42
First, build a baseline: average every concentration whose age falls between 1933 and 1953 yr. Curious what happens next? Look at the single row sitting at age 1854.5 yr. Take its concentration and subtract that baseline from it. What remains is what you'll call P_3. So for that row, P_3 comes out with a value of 0.0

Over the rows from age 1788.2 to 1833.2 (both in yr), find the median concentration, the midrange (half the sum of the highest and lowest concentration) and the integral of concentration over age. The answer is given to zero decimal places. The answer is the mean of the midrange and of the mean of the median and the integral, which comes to 132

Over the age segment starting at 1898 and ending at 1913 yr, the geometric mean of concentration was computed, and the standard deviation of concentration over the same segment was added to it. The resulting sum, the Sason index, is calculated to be 14.6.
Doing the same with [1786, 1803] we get 12.2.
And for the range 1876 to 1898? 13.9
